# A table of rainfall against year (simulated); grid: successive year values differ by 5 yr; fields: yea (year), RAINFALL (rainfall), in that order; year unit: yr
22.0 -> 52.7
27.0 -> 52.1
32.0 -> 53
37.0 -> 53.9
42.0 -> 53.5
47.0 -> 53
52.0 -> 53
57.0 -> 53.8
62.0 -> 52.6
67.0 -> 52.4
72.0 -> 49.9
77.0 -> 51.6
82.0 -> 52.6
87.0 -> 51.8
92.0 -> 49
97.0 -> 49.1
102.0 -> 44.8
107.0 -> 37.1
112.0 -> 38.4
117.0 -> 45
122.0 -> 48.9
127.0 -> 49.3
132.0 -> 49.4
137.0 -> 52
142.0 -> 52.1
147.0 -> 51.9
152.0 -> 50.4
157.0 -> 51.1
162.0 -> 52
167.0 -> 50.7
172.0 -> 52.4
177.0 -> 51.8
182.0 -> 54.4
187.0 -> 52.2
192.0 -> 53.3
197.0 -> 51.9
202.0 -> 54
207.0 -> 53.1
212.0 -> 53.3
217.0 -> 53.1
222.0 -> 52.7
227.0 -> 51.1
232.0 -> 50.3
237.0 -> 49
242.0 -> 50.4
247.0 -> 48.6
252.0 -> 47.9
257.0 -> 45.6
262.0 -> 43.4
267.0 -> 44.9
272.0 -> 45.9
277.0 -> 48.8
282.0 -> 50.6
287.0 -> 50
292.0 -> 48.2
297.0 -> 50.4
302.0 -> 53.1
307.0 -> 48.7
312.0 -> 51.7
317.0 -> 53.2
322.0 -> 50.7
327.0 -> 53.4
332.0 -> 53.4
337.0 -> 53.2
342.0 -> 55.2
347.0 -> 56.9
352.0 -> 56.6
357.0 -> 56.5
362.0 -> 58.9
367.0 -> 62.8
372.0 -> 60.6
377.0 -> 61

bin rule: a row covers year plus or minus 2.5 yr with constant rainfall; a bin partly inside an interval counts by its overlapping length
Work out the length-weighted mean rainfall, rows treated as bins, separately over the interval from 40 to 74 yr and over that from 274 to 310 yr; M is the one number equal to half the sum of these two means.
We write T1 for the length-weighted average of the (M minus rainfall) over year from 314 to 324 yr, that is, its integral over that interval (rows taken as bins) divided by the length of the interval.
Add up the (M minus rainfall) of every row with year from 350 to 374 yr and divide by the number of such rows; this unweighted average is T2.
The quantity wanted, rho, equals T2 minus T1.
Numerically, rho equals -7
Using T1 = -0.7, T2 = -7.8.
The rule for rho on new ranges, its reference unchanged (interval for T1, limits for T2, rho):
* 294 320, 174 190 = -1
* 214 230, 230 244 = 2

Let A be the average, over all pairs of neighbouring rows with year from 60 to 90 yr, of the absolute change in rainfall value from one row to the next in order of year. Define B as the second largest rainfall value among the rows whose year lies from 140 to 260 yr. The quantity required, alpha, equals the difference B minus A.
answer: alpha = 52.8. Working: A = 1.24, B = 54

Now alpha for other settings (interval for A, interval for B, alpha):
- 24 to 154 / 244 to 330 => 51.5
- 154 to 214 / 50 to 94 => 51.6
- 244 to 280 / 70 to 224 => 52.2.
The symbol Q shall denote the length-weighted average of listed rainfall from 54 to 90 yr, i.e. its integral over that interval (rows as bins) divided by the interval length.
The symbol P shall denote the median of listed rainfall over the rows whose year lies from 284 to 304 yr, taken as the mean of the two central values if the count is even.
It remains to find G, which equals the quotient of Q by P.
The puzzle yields 1.04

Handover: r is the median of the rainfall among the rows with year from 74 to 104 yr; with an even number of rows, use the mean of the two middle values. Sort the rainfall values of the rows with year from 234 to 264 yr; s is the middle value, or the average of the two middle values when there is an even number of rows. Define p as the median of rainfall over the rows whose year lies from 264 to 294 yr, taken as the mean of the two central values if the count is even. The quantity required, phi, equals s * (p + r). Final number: 4770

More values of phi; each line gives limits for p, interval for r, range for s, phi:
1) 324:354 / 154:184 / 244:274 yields 4859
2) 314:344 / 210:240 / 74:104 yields 5297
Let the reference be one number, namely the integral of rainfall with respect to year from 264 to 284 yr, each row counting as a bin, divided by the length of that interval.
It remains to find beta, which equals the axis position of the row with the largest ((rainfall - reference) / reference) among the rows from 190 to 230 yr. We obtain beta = 202.0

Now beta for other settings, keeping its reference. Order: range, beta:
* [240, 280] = 242.0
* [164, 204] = 182.0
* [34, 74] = 37.0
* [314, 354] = 347.0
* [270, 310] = 302.0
